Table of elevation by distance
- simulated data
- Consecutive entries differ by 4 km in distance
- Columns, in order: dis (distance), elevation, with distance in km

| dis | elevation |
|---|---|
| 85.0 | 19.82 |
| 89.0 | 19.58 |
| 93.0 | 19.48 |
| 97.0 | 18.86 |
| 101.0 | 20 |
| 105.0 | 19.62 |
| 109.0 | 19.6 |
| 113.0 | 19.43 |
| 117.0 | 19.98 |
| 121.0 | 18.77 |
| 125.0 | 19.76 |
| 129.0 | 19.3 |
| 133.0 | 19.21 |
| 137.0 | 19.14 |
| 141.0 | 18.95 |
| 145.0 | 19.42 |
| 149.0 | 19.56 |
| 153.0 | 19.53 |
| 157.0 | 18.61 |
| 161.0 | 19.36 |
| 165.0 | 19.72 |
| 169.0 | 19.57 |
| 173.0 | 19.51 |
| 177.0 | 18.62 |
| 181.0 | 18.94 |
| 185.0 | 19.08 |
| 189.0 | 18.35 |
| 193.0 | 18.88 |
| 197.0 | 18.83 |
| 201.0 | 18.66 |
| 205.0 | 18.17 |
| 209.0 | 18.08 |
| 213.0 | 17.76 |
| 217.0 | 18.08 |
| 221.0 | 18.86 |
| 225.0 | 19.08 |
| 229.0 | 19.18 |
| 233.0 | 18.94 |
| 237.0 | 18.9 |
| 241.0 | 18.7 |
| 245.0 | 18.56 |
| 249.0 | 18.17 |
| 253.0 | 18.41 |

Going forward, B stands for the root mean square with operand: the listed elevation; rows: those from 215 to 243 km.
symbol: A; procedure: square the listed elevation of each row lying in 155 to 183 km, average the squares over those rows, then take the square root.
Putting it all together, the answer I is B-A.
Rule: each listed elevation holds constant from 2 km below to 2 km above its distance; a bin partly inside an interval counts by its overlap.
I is -0.4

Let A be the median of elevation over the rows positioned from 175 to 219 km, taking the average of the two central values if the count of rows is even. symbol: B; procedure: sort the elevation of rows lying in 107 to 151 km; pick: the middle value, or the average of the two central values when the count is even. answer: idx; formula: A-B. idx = -0.80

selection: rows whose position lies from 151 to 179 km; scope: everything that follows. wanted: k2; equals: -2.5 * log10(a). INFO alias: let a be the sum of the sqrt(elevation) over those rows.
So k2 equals -3.72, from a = 30.7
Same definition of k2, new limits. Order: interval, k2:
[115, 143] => -3.72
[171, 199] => -3.71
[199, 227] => -3.69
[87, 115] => -3.73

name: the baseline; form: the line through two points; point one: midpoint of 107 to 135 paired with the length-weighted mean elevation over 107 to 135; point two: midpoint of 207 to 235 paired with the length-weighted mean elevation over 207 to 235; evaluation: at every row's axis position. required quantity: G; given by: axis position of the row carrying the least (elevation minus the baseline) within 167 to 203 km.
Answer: 189.0 km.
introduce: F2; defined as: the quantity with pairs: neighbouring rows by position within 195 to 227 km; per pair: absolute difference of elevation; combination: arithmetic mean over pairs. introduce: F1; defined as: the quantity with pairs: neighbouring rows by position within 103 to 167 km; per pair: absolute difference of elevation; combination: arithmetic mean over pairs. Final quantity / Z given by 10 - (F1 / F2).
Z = 8.75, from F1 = 0.428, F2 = 0.341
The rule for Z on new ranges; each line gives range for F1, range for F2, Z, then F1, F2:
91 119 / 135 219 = 8.65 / 0.480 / 0.356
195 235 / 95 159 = 9.33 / 0.303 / 0.455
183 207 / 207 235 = 8.81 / 0.394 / 0.330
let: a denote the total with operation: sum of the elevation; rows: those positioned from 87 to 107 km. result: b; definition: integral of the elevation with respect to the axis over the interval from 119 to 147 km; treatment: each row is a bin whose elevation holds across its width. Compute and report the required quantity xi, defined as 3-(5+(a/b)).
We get -2.18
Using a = 98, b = 538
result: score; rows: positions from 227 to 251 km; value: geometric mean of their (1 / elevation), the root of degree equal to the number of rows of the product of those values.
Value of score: 0.0534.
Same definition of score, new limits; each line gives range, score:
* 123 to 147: 0.0518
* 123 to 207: 0.0524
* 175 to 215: 0.0540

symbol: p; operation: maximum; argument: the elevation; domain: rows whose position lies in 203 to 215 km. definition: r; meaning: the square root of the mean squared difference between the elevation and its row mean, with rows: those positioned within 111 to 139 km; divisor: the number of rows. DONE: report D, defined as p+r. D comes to 18.5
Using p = 18.17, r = 0.37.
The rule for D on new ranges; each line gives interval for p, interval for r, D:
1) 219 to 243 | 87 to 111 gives 19.5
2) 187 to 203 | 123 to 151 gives 19.1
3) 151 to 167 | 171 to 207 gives 20.1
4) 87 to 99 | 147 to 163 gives 20.0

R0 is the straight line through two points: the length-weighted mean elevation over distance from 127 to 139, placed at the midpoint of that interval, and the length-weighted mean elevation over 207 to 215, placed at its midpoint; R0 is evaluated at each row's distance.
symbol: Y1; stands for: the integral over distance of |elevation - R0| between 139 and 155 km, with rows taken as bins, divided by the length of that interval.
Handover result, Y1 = 0.448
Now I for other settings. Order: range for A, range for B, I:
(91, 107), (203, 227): -1.1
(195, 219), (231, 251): 0.4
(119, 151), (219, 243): -0.3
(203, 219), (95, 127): 1.5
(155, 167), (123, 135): 0.2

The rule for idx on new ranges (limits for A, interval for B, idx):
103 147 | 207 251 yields 0.72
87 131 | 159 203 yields 0.64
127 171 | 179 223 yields 0.70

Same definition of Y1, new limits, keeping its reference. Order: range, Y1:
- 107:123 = 0.320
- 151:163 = 0.487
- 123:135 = 0.145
